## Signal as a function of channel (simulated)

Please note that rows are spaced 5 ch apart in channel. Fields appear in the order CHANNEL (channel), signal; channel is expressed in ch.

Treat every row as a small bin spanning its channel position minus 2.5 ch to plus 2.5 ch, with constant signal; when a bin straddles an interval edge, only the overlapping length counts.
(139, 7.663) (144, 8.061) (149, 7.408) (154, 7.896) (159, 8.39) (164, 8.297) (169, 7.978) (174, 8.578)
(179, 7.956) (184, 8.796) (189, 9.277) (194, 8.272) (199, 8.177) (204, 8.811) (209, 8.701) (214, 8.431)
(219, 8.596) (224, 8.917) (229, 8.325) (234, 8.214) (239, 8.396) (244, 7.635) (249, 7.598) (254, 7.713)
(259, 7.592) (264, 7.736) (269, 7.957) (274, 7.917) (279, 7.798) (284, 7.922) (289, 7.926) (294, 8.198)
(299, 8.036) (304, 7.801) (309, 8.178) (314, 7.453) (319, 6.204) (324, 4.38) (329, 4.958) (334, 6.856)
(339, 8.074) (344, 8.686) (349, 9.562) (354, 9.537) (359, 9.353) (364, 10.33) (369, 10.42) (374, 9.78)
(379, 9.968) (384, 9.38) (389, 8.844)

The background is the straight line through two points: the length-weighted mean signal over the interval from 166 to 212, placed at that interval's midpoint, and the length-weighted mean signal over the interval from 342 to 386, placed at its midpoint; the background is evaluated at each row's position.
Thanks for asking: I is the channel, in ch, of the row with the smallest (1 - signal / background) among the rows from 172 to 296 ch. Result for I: 189 ch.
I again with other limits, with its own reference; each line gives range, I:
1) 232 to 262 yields 239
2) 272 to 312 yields 294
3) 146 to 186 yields 184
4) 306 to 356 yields 349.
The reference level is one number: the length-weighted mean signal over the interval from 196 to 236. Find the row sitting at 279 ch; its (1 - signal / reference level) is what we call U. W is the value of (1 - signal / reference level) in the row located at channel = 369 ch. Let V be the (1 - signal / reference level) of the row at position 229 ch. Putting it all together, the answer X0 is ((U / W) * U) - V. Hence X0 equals -0.056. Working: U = 0.08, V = 0.02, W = -0.22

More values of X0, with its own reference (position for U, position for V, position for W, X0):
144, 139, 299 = -0.049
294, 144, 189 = -0.070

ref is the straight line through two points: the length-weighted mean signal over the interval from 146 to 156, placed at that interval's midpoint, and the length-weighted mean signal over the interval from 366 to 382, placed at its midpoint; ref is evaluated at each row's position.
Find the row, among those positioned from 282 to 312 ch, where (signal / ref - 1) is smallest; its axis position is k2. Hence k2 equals 304 ch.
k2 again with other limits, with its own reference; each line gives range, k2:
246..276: 259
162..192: 179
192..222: 199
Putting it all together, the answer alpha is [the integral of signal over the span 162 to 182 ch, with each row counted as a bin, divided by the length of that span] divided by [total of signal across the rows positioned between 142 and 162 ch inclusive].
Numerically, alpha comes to 0.259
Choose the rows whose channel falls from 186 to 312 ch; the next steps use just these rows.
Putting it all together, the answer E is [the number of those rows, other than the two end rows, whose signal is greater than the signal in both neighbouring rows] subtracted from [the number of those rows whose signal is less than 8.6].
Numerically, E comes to 15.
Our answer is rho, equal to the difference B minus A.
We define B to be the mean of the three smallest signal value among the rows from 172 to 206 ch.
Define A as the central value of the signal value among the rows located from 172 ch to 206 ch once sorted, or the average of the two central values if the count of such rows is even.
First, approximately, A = 8.58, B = 8.1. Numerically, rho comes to -0.44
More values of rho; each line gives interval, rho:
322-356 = -2.68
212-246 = -0.34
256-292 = -0.21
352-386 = -0.36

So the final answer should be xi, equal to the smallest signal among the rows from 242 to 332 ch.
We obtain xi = 4.38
